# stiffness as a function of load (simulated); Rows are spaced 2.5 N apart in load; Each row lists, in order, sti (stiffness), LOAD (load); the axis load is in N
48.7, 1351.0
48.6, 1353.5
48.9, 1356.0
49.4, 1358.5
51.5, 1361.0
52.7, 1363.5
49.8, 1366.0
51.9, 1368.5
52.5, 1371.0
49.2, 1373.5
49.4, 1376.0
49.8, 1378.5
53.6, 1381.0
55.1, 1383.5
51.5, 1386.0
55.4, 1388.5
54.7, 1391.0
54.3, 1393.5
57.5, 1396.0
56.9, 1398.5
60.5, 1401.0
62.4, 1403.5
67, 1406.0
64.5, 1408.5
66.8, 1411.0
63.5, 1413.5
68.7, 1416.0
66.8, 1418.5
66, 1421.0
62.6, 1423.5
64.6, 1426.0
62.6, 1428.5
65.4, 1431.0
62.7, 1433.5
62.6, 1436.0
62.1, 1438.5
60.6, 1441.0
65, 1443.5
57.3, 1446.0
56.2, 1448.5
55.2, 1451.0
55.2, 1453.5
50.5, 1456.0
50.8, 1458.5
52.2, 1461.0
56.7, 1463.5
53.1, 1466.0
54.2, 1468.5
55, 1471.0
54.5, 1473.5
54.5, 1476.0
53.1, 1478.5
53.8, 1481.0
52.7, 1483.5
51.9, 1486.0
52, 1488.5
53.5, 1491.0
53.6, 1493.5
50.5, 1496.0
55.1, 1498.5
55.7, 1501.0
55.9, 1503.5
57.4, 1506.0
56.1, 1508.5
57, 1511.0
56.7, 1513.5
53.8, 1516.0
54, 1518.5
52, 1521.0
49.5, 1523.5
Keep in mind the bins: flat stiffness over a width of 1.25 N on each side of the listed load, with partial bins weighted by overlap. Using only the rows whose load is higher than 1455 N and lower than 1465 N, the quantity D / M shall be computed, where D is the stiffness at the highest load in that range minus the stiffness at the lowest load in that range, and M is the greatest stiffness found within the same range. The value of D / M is 0.11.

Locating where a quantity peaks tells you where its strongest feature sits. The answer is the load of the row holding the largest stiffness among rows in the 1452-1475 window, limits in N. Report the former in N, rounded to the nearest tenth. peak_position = 1463.5 N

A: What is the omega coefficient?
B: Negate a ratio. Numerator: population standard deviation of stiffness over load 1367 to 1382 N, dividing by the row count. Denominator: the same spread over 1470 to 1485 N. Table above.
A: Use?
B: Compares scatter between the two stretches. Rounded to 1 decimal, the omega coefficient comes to -2.1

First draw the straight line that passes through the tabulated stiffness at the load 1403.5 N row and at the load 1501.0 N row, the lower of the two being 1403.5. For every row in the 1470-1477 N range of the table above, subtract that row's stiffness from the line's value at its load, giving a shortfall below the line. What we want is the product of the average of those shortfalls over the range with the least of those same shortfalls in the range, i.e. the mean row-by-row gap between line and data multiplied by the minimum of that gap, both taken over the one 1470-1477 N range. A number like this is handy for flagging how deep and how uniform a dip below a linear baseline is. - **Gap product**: 8.1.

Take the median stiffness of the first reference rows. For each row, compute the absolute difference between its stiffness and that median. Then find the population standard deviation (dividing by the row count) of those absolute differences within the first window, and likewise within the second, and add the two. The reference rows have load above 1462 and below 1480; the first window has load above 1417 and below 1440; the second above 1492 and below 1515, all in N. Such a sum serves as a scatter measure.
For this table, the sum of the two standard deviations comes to 2.7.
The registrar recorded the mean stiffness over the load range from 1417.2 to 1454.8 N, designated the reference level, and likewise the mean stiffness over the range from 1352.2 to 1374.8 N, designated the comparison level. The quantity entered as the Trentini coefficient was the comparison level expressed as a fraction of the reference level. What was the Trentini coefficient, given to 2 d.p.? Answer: 0.82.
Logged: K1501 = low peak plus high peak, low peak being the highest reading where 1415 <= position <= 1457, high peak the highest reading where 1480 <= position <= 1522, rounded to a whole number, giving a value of 126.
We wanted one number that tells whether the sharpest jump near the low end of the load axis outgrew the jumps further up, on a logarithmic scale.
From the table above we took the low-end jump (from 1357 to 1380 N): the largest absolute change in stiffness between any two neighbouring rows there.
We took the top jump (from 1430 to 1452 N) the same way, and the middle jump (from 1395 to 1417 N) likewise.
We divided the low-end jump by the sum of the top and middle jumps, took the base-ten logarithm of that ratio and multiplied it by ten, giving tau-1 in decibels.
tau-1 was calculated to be -5.92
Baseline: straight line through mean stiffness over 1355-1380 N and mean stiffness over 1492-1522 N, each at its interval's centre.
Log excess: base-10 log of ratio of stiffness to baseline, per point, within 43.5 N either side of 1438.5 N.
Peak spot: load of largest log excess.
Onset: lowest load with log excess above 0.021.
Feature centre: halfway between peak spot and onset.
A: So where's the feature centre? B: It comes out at 1406.0 N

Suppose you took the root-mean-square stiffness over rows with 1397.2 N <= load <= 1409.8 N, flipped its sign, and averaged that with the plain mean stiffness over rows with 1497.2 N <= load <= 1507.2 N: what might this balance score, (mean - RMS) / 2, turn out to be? -3.2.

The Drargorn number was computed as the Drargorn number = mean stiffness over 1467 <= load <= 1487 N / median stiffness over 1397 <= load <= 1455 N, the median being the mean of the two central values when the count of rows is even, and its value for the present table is 0.86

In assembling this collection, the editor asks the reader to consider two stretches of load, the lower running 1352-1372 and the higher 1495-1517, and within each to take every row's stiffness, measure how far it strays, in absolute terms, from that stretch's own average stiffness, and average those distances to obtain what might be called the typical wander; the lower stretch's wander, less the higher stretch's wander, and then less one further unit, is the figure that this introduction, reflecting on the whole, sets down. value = -0.99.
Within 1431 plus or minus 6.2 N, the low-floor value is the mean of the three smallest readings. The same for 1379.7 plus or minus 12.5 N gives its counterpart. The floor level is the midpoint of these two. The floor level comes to 56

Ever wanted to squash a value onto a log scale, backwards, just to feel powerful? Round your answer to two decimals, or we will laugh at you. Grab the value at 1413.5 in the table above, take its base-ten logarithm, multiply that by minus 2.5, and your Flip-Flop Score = -4.51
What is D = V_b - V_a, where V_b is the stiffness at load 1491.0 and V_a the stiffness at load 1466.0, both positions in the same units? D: 0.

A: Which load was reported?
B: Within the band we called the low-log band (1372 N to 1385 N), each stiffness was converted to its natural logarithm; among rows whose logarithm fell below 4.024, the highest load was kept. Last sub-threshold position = 1383.5 N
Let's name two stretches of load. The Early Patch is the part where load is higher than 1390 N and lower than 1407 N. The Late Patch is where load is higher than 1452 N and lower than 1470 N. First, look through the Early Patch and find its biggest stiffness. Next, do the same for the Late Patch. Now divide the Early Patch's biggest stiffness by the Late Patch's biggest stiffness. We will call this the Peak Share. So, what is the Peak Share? 1.18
